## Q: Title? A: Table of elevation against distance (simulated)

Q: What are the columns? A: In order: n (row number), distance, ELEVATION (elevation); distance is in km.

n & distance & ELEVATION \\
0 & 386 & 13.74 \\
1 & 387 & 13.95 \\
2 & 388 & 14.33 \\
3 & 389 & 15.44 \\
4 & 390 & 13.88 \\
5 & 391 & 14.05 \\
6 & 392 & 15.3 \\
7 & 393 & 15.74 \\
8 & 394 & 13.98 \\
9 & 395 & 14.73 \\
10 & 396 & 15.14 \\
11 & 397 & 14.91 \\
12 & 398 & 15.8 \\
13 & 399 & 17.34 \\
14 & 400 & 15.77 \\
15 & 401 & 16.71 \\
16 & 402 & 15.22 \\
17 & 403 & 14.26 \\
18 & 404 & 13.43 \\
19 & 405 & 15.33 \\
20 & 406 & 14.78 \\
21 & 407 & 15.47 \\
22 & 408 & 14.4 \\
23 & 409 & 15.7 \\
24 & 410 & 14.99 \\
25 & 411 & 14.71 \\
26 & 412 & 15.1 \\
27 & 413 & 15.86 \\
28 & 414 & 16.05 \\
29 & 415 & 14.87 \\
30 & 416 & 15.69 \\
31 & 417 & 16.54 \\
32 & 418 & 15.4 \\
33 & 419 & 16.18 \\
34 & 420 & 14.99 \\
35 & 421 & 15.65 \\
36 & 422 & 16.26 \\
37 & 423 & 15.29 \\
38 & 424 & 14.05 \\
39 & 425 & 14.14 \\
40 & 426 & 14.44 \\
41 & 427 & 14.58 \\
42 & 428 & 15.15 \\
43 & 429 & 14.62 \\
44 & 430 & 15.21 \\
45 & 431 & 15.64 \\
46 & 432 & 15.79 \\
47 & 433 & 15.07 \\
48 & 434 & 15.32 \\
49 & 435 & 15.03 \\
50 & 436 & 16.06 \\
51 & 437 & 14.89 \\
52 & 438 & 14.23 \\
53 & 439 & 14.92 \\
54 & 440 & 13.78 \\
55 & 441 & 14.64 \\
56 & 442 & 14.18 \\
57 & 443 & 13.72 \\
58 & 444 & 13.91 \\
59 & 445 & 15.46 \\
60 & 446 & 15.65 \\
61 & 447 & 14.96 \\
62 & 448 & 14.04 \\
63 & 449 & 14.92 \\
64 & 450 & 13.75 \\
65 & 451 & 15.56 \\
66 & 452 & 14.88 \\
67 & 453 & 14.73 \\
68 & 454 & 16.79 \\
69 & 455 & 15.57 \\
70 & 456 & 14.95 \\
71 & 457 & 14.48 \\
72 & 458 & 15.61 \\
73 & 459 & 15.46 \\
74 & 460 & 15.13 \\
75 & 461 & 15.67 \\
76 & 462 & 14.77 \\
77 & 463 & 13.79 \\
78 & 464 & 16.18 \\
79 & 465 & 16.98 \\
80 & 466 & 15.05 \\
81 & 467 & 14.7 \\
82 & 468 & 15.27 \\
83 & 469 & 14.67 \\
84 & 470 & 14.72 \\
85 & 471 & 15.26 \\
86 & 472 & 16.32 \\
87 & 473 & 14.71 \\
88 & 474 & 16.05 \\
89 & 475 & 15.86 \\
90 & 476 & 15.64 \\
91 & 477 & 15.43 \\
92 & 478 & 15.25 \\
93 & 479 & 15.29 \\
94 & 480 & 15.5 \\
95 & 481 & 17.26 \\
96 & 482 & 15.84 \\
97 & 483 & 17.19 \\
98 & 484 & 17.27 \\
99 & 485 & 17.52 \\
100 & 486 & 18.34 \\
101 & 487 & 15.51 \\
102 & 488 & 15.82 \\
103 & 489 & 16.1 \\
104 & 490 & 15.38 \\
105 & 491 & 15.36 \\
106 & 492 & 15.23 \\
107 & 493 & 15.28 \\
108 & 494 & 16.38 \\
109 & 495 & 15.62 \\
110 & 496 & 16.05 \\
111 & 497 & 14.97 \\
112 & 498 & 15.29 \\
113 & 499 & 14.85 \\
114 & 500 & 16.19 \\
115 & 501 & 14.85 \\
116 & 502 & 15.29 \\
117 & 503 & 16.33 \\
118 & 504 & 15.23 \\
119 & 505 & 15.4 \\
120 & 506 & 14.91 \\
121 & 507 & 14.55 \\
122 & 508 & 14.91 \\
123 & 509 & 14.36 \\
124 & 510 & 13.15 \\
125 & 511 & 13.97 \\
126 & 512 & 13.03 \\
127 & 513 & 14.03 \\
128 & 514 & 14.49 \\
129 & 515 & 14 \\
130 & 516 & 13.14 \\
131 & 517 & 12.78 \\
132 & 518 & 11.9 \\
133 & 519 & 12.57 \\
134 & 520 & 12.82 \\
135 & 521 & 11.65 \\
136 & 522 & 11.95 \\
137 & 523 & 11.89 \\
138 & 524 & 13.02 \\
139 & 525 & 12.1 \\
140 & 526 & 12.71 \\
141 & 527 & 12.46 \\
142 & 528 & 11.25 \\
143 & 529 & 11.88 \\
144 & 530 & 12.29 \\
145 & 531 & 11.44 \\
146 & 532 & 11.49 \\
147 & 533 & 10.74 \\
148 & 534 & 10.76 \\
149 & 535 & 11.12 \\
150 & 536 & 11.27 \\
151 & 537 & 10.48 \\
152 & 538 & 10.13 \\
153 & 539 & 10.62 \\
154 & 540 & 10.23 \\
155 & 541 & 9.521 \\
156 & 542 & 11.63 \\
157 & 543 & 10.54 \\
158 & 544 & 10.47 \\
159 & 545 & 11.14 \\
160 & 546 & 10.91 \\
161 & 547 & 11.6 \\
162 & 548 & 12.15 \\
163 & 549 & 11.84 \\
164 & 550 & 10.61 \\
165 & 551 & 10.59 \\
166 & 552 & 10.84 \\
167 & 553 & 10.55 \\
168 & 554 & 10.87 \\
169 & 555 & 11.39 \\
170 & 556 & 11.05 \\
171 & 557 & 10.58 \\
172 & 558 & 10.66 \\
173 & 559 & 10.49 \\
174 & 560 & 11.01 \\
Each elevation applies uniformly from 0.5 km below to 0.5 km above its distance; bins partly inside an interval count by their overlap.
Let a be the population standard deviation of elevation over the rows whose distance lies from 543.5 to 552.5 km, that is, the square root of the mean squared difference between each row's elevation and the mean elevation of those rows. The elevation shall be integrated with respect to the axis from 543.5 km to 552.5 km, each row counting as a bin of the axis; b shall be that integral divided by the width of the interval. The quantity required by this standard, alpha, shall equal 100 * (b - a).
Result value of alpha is 1056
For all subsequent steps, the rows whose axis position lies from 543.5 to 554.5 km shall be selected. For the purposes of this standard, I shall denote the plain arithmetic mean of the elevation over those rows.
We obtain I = 11.1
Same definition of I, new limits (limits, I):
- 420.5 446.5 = 14.9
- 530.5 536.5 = 11.1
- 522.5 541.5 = 11.3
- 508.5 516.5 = 13.8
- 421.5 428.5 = 14.8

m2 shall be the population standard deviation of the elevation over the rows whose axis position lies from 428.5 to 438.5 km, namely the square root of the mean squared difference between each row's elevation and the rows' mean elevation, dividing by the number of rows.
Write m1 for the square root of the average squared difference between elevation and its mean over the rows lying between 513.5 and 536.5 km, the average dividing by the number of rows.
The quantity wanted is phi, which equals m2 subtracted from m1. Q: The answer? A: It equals 0.41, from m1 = 0.93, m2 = 0.52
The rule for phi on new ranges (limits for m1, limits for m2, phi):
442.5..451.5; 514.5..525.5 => 0.09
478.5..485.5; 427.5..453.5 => 0.24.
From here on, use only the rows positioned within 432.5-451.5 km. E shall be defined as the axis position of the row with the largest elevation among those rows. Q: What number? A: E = 436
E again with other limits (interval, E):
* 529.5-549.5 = 530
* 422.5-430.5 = 423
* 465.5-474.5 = 472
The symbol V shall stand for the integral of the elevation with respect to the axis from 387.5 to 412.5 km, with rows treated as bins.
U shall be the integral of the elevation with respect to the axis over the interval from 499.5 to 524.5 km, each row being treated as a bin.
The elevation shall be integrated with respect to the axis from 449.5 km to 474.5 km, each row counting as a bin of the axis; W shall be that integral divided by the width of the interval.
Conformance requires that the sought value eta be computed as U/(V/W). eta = 14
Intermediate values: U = 346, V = 377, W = 15.24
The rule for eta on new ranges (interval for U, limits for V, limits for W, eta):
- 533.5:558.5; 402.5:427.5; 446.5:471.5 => 11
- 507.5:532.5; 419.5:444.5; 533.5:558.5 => 9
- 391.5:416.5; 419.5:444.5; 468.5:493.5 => 16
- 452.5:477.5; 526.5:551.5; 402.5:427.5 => 21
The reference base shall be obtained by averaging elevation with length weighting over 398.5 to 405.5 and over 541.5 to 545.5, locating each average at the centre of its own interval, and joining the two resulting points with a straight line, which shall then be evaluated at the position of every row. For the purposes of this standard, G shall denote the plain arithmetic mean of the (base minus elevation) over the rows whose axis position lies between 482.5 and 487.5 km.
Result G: -4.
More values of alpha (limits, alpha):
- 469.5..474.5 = 1474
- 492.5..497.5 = 1515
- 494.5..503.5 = 1495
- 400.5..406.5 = 1394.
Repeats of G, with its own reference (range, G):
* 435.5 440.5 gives 0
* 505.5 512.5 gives -2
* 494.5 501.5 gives -3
